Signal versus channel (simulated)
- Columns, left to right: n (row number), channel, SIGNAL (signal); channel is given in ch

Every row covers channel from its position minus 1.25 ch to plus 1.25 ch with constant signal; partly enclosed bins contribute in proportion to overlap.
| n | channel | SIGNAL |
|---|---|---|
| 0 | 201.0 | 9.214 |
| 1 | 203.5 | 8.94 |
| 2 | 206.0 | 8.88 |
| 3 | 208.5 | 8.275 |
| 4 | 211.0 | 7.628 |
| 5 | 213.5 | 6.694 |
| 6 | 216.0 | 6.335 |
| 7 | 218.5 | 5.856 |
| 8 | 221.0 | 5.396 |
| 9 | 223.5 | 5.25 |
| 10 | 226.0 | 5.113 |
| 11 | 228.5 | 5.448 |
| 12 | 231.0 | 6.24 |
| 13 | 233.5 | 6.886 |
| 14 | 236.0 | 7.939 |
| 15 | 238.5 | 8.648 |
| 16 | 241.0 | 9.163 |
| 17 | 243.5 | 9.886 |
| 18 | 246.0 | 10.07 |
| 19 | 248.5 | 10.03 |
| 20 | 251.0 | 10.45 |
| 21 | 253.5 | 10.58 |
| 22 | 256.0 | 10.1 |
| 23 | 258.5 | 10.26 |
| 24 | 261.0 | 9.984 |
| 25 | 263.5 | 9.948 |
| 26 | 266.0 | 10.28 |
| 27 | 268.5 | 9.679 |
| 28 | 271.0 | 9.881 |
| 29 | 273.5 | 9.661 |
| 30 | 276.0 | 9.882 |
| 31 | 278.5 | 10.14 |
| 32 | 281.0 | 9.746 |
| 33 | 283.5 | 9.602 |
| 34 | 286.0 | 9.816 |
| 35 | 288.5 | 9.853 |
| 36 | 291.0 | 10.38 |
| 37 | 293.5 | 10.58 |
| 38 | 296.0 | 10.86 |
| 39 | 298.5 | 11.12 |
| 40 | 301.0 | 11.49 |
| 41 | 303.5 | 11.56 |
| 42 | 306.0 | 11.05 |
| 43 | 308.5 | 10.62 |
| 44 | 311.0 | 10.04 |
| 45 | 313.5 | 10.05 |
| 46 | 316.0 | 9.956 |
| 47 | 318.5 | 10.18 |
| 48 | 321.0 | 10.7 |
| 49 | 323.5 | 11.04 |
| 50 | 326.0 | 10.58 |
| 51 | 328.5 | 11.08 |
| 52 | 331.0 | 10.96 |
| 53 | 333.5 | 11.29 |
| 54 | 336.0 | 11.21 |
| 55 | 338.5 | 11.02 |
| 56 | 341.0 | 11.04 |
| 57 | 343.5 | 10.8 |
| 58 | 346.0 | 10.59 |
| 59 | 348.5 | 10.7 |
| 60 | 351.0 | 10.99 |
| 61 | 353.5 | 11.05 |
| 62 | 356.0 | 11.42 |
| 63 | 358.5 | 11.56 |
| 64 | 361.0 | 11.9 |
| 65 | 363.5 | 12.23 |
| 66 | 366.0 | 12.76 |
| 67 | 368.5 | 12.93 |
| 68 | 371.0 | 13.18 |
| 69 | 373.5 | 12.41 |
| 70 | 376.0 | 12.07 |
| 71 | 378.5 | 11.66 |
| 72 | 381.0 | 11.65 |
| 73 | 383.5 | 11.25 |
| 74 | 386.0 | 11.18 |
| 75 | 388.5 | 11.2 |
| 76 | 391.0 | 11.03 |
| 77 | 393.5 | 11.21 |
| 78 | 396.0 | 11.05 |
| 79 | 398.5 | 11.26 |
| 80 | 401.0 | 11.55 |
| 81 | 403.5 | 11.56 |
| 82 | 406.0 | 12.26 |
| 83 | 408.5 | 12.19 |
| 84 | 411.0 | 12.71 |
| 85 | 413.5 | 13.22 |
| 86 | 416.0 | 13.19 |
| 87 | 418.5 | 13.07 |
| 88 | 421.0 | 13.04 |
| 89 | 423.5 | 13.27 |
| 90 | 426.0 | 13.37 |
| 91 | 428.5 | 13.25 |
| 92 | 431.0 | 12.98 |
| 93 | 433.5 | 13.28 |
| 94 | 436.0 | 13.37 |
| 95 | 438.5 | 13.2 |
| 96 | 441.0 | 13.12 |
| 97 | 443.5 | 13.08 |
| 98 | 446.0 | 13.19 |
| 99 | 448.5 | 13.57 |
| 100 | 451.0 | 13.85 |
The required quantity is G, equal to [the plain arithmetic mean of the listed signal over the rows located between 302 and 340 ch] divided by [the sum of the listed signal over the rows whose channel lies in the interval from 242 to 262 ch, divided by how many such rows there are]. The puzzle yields 1.06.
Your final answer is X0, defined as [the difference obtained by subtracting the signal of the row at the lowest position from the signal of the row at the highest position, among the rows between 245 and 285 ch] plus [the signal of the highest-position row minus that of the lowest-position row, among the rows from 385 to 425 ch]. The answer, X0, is 1.6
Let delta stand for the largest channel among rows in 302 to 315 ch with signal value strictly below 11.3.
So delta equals 313.5 ch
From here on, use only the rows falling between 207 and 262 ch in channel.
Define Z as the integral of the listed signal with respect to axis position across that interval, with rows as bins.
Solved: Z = 440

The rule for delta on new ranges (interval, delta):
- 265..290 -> 288.5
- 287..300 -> 298.5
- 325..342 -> 341.0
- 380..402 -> 398.5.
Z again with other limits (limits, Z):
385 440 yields 682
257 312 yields 566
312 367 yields 607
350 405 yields 643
